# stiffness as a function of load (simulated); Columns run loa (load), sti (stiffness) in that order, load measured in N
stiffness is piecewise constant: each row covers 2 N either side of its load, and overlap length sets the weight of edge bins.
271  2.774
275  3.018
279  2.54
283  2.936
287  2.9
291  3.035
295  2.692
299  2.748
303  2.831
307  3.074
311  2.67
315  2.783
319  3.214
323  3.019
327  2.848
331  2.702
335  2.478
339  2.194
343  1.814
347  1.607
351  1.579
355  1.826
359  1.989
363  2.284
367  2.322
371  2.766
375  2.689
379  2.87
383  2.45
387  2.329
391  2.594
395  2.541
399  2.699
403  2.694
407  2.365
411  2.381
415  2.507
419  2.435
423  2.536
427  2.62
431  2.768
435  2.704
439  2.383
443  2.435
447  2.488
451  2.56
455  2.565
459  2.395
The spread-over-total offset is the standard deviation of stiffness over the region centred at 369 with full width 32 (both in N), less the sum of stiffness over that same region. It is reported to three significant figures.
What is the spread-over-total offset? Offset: -18.8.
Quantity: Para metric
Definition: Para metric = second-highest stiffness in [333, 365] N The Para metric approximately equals 2.284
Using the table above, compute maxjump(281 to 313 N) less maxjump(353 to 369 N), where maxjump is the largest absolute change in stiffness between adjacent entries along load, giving 0.11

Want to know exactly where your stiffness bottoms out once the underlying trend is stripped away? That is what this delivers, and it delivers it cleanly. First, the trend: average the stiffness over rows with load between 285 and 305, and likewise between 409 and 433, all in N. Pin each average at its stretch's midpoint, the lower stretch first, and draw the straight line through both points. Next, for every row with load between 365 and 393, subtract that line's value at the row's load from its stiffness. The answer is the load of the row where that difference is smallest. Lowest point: 367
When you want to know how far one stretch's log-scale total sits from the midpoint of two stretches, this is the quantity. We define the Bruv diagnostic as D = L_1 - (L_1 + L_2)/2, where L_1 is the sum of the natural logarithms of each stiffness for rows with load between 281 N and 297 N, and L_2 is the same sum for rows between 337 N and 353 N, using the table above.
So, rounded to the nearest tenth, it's 1.0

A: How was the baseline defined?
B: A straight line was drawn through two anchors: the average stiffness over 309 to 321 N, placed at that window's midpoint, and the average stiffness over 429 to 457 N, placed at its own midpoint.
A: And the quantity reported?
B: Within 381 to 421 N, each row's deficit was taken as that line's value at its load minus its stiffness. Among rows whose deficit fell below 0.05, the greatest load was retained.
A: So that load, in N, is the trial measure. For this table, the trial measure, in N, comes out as 403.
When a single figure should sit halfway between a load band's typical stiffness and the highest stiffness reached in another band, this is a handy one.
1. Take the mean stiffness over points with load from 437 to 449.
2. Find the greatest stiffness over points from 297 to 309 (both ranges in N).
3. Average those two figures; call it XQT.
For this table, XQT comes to 2.75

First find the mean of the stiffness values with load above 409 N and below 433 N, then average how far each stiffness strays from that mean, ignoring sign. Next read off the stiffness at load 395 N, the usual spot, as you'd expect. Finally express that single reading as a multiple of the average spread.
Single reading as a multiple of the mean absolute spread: 24.9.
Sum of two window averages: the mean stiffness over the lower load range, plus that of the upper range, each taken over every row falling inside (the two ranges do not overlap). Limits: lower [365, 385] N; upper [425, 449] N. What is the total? 5.19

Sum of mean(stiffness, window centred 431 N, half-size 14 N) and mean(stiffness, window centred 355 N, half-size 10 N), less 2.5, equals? 1.91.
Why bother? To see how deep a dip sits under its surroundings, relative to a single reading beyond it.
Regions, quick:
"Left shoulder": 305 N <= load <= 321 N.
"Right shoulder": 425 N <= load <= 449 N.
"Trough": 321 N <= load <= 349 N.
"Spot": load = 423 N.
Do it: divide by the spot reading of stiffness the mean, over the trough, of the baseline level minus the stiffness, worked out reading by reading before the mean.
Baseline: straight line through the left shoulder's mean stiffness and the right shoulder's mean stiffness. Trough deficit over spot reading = 0.19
